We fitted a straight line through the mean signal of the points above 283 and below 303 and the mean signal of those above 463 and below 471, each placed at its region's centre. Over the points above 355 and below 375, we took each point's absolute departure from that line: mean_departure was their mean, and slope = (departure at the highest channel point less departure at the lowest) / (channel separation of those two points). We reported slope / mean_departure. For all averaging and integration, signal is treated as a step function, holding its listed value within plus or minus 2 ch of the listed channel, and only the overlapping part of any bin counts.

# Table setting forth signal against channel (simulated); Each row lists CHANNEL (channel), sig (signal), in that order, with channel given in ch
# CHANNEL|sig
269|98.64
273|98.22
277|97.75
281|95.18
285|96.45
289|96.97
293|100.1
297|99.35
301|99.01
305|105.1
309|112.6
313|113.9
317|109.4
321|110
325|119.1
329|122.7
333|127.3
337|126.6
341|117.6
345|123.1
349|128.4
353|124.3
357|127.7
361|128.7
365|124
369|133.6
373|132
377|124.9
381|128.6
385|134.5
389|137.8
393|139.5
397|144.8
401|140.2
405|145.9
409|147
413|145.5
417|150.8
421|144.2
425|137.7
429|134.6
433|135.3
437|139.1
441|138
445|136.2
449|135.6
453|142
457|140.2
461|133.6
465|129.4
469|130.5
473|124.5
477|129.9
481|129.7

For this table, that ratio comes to 0.005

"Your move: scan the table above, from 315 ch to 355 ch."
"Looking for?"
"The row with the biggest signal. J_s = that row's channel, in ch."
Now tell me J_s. 349 ch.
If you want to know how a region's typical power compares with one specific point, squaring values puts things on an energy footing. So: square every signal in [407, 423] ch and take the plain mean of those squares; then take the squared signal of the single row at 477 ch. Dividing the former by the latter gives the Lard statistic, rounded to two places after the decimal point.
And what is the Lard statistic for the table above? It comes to 1.28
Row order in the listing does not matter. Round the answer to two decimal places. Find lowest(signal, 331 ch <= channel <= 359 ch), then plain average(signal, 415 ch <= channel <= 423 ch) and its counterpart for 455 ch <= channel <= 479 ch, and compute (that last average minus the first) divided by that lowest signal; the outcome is -0.14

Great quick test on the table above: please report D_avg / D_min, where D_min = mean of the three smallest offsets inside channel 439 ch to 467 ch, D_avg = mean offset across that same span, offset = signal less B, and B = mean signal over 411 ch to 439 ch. 0.6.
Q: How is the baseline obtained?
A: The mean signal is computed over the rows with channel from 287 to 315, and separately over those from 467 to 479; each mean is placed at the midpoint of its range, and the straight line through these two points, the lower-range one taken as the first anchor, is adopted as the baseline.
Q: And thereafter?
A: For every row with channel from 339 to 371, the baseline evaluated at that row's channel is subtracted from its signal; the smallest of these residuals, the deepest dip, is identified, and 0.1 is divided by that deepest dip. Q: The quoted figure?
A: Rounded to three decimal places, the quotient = 0.012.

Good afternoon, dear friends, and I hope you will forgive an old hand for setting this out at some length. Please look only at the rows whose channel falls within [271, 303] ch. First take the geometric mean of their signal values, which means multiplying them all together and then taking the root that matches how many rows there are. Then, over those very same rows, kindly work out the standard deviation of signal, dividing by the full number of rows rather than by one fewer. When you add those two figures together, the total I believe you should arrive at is 99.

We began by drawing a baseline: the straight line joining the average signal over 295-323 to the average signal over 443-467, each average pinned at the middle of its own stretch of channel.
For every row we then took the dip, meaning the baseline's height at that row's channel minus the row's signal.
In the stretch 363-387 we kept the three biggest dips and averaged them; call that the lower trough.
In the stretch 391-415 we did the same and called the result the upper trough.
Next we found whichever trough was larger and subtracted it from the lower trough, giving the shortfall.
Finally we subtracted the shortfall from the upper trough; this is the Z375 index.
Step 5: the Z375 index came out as -16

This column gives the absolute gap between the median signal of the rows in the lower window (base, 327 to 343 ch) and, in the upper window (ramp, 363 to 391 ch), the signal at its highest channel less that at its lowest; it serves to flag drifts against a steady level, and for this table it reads 111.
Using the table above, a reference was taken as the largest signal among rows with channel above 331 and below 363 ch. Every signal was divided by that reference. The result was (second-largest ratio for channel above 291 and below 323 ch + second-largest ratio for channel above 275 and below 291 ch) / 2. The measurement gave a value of 0.81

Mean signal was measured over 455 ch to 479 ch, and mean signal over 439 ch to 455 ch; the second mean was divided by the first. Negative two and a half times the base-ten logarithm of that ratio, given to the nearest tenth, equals -0.1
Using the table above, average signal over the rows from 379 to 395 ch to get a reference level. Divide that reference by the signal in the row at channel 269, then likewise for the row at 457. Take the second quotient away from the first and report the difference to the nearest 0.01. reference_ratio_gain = 0.41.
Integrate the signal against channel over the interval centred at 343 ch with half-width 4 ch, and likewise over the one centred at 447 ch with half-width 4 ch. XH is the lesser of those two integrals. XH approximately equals 963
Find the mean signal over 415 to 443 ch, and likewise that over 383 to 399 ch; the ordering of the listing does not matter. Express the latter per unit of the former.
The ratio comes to 0.99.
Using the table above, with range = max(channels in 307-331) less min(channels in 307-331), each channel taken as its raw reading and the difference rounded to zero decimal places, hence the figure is 13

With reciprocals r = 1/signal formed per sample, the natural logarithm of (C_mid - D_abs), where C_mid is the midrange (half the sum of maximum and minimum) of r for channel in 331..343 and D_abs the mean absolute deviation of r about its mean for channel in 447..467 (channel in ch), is -4.83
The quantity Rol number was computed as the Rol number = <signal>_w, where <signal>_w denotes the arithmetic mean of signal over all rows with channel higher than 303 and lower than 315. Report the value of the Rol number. 111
